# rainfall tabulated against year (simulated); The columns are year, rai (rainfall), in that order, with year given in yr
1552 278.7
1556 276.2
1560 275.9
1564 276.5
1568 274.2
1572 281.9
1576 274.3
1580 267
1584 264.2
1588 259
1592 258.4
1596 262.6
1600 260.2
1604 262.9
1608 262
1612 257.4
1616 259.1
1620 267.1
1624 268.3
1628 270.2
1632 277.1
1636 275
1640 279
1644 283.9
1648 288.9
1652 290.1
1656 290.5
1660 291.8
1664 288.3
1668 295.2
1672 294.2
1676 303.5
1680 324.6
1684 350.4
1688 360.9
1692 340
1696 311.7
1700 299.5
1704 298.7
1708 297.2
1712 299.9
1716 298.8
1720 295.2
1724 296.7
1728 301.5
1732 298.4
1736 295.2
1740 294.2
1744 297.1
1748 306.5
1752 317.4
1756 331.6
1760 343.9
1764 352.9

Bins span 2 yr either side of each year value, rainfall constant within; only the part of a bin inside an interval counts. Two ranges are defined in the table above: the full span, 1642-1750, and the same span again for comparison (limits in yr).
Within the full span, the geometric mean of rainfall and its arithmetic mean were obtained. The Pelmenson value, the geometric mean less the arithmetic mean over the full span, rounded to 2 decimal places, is -0.53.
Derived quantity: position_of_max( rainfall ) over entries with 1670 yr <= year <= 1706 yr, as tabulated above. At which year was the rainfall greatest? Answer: 1688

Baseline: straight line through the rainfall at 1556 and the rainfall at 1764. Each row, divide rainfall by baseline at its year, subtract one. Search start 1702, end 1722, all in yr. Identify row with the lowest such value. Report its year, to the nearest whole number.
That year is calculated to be 1720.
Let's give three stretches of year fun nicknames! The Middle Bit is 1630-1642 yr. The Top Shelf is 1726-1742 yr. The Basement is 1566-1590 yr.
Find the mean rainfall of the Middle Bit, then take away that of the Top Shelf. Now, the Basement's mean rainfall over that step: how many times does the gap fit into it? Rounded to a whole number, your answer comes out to -13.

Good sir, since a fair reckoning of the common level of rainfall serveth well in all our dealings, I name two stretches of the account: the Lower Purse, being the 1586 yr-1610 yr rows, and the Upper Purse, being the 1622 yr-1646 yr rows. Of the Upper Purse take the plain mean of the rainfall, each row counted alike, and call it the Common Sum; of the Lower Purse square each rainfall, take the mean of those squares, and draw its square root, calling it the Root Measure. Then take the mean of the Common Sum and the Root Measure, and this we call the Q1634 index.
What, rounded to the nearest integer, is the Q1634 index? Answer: 268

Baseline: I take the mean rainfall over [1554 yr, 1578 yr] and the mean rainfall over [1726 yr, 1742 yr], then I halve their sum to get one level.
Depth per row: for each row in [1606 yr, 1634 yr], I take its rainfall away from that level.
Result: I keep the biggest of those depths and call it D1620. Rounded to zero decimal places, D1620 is 30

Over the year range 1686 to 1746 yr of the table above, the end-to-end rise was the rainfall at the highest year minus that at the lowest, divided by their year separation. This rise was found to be -1.1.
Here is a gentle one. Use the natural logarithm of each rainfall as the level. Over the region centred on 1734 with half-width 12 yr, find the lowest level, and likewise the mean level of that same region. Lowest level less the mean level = -0.010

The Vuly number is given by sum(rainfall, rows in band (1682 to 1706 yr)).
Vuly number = 1961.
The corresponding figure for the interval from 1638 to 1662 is 1724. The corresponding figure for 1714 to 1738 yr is 1786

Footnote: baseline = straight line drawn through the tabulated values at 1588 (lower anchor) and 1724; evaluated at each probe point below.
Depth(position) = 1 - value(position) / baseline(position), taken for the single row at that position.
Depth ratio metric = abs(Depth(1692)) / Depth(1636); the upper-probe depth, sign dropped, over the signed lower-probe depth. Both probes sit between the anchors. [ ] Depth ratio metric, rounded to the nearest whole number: -18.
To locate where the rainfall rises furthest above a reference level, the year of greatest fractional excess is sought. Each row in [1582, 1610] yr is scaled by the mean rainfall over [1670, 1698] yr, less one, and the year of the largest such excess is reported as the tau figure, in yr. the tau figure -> 1584 yr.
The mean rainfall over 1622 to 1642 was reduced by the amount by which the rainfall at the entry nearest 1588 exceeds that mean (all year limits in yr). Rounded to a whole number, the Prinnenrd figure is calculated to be 289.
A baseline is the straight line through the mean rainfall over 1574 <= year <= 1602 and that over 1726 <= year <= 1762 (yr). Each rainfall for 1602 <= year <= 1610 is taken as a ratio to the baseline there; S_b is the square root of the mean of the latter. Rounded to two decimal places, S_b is 0.99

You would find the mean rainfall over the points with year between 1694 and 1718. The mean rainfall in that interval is 301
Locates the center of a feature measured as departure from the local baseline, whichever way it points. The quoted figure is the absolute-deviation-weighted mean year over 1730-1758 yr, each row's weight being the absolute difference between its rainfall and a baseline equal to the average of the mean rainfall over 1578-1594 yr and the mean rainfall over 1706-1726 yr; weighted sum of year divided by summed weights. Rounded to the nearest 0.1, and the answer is 1747.4 yr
